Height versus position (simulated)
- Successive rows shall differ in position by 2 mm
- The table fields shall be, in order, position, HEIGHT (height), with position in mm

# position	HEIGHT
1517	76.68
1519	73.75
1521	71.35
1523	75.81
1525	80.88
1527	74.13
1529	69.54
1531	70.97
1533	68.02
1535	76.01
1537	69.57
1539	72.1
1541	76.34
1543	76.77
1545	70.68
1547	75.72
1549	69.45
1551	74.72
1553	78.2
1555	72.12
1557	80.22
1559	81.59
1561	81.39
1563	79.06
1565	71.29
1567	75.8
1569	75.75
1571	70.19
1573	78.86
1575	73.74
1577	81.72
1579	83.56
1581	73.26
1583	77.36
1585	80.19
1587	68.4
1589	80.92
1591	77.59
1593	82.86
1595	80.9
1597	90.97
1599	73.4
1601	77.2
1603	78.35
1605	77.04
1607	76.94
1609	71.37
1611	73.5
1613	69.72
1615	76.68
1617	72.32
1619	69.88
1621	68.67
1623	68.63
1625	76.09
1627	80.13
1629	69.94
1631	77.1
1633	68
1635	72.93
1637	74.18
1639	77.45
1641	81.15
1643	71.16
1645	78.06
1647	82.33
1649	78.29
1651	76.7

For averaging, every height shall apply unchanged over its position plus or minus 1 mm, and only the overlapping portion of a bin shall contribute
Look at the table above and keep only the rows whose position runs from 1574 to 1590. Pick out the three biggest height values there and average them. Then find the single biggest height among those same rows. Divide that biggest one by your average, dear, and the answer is 1.018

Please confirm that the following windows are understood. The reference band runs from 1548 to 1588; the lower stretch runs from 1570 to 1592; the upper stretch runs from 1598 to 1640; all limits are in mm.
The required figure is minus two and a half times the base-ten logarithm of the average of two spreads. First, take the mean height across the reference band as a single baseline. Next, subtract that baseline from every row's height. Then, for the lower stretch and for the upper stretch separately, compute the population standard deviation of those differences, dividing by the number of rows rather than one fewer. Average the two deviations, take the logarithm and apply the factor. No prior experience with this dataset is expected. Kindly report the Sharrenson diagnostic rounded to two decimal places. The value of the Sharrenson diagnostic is -1.54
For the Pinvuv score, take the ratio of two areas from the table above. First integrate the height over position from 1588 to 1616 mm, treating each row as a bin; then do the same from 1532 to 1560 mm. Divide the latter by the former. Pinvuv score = 0.96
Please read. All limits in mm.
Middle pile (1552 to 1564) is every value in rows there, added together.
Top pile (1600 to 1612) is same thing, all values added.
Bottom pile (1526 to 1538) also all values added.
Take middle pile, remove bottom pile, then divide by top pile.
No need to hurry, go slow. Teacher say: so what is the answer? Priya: 0.098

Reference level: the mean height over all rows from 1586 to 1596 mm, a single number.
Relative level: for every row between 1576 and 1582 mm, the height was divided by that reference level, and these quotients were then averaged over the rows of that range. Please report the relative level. 1.02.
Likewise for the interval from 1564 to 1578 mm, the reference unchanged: 0.96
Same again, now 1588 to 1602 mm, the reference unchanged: 1.03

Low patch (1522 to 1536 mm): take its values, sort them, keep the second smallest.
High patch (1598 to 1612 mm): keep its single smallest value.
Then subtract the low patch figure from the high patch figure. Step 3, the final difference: 1.8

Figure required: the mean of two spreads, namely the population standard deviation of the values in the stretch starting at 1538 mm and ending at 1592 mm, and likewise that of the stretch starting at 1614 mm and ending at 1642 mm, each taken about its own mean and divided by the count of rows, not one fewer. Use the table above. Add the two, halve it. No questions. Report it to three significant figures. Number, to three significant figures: 4.20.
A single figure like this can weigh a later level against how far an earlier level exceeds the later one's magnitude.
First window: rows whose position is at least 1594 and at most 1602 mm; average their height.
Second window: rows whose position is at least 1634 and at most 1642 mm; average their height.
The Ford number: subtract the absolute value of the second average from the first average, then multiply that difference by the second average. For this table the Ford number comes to 320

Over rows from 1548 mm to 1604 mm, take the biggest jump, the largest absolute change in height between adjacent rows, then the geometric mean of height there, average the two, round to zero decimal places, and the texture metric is 47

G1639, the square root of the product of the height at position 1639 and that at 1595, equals 79.2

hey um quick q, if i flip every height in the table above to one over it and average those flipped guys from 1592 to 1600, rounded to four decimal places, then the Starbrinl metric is 0.0123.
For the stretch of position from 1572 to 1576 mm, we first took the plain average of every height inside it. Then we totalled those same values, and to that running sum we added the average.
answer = 229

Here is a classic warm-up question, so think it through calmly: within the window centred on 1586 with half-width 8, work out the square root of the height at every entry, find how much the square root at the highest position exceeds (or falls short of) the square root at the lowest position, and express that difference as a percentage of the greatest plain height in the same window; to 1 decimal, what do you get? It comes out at 0.0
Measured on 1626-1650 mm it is -0.1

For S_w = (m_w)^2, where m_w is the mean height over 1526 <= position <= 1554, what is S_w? 5331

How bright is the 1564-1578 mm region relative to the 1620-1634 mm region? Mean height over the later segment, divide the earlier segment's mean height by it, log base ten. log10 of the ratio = 0.016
